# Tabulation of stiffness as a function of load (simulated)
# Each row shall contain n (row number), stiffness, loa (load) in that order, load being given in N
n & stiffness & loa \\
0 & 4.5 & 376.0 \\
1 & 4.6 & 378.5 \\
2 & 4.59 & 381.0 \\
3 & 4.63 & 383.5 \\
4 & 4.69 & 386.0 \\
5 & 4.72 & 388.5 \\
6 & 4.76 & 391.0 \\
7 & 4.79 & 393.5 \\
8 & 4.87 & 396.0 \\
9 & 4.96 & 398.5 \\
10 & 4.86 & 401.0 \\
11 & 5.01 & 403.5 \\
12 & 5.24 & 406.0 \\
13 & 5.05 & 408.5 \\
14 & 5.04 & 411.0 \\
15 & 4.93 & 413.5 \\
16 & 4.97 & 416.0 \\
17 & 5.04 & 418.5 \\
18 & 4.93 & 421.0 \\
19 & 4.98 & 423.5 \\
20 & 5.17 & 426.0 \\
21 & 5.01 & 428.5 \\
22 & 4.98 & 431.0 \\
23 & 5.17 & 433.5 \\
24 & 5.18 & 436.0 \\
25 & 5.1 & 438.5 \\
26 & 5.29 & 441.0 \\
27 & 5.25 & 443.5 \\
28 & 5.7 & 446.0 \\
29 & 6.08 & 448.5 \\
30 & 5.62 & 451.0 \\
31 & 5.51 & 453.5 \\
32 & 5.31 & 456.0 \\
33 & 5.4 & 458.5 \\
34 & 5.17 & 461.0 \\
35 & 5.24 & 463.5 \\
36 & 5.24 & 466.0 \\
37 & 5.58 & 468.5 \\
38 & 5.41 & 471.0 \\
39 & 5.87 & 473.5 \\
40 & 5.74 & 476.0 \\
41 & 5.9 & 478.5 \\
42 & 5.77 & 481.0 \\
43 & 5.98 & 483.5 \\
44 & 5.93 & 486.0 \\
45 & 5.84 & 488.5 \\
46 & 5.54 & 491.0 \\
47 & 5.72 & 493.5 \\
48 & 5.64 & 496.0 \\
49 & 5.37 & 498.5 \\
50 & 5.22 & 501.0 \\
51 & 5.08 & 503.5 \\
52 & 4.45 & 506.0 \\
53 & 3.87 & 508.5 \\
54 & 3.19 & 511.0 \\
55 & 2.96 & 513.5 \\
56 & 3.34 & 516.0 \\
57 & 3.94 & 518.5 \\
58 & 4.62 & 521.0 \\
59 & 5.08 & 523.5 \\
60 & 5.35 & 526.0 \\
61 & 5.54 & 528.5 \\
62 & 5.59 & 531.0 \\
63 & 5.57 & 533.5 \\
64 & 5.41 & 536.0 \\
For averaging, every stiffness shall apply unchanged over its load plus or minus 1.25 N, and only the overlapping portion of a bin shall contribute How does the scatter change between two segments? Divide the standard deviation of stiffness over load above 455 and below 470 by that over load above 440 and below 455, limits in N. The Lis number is 0.49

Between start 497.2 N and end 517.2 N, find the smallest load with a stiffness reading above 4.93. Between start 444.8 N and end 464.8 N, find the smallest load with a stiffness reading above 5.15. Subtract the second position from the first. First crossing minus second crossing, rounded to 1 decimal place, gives 52.5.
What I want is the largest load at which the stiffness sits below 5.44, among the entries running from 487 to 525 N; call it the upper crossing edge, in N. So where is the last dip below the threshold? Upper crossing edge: 523.5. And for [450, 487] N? 471.0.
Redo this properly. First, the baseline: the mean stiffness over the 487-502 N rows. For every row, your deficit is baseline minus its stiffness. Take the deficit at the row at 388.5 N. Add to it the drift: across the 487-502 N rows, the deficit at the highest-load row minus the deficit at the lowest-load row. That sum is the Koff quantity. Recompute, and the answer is 1.5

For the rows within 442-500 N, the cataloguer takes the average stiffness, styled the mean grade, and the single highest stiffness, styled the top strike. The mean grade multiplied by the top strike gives 34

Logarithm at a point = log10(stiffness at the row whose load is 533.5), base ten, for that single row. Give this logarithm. 0.75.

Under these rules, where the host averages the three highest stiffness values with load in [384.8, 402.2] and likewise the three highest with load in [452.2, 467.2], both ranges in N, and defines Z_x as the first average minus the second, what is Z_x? -0.51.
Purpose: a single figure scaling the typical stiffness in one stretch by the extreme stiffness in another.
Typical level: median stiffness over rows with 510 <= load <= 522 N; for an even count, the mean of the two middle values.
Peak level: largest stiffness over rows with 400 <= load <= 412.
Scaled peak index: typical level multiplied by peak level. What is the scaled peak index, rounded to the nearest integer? 18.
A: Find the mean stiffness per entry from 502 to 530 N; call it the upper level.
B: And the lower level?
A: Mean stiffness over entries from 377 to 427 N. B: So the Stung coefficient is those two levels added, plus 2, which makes 11.2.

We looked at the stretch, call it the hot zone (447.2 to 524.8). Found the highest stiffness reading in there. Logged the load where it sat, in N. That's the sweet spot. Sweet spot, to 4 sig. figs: 448.5 N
